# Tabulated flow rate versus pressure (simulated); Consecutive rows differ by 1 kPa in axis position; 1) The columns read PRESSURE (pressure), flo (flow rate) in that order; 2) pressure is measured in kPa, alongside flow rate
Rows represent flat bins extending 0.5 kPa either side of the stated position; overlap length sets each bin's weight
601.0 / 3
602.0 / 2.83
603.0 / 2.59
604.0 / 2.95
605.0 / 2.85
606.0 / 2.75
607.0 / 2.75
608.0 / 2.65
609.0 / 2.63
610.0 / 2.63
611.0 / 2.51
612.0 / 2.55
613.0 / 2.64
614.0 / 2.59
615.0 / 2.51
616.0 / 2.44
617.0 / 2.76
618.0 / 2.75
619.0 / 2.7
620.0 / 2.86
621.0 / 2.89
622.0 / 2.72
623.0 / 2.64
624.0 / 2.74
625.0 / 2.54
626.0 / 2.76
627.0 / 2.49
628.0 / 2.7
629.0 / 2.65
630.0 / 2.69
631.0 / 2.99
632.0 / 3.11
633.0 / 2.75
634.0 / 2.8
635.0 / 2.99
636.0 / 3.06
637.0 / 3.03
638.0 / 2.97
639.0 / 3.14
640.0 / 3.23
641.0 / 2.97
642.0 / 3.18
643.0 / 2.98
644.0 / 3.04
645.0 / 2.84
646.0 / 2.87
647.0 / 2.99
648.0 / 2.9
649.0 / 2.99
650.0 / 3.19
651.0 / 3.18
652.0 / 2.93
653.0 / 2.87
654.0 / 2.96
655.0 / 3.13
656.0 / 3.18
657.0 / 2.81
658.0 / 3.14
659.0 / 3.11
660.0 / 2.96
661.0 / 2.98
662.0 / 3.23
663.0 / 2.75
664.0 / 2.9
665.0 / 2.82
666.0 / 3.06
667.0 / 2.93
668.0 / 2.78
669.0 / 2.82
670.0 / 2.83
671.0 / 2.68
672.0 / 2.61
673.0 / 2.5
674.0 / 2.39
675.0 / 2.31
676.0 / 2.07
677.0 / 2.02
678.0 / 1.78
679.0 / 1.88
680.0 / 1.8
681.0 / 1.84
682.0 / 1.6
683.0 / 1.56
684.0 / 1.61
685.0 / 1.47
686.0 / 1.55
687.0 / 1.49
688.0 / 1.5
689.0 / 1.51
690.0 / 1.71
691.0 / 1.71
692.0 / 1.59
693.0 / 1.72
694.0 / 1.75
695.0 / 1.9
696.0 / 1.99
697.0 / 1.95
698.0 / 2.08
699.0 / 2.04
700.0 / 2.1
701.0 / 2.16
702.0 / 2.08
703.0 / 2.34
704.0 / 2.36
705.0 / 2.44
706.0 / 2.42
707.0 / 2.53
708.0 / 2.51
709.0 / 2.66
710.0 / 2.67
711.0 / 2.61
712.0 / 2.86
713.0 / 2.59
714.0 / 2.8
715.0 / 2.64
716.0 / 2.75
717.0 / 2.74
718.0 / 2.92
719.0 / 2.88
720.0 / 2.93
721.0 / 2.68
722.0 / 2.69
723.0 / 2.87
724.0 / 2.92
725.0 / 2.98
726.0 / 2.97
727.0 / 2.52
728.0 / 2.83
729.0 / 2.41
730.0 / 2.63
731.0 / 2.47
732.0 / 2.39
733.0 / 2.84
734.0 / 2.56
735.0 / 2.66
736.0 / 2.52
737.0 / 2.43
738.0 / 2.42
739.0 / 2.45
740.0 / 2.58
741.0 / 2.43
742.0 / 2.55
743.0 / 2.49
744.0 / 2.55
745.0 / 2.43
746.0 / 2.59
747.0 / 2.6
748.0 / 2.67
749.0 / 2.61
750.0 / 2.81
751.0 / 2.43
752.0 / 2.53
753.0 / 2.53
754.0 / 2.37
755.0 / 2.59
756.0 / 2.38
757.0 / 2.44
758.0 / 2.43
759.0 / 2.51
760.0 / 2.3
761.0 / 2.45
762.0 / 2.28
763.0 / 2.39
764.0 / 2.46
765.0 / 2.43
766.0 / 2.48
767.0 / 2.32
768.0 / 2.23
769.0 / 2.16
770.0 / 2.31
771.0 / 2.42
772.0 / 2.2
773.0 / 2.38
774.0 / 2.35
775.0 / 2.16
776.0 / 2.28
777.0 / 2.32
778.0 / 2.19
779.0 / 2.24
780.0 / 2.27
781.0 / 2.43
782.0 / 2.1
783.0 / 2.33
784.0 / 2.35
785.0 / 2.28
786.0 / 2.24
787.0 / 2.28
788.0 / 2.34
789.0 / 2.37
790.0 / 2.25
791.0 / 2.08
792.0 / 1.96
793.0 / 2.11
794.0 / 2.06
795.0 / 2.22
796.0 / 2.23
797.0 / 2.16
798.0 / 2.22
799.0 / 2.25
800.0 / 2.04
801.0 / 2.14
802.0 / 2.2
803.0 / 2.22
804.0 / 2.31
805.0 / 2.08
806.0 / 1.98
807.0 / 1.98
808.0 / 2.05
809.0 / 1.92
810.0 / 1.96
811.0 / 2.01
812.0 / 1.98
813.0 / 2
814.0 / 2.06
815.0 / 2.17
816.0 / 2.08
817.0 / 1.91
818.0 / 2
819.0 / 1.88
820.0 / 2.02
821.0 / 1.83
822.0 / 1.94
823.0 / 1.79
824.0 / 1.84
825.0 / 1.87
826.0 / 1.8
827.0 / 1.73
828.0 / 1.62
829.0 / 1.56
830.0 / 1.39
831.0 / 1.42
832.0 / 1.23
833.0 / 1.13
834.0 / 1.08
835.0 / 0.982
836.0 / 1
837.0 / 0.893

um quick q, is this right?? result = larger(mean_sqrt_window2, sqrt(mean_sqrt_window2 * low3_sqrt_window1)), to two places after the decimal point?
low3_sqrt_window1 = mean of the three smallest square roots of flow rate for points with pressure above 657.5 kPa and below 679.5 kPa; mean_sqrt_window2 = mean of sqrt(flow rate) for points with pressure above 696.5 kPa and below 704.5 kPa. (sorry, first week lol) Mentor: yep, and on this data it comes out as 1.46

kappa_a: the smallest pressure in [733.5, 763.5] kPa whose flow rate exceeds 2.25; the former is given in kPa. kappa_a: 734.0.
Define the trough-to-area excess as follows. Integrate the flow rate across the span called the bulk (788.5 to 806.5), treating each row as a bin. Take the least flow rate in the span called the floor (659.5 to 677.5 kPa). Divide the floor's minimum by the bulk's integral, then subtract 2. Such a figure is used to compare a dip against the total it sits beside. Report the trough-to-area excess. -1.95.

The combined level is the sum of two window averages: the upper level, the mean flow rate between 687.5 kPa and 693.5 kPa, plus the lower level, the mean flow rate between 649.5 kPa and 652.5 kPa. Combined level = 4.72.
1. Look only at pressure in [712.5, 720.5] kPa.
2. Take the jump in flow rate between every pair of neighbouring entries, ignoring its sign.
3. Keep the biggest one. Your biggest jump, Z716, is 0.210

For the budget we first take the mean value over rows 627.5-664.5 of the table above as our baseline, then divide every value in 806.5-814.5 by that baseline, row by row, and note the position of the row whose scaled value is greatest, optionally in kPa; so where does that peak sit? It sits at 814.0 kPa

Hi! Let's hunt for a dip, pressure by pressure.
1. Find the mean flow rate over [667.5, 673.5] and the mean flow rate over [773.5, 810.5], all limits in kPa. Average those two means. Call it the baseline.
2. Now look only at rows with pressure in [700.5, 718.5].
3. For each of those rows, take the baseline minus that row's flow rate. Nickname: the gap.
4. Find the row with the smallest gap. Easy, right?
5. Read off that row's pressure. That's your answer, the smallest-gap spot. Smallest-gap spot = 718.0 kPa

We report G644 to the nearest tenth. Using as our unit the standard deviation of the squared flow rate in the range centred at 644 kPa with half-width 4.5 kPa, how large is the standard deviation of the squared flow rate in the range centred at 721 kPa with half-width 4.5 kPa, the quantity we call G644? 0.8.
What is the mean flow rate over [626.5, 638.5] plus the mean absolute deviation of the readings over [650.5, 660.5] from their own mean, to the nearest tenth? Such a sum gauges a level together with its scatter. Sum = 3.0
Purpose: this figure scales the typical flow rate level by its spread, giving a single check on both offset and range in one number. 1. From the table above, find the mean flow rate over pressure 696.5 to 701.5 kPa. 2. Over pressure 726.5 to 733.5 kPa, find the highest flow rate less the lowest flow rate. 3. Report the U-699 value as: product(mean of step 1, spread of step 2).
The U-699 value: 0.9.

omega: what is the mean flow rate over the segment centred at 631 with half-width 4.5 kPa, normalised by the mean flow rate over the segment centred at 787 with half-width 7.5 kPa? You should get 1.25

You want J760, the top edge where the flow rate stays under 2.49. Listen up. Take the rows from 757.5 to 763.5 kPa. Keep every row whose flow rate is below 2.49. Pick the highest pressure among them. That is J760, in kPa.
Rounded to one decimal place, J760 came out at 763.0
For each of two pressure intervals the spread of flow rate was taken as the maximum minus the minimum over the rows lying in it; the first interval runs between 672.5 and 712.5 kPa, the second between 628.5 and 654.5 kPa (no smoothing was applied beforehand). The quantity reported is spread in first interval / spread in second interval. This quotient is 2.4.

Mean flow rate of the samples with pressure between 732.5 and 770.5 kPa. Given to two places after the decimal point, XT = 2.48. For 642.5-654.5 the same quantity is 2.98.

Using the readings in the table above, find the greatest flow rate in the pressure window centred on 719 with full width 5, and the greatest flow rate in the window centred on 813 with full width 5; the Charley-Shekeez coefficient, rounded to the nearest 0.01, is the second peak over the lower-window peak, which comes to 0.74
